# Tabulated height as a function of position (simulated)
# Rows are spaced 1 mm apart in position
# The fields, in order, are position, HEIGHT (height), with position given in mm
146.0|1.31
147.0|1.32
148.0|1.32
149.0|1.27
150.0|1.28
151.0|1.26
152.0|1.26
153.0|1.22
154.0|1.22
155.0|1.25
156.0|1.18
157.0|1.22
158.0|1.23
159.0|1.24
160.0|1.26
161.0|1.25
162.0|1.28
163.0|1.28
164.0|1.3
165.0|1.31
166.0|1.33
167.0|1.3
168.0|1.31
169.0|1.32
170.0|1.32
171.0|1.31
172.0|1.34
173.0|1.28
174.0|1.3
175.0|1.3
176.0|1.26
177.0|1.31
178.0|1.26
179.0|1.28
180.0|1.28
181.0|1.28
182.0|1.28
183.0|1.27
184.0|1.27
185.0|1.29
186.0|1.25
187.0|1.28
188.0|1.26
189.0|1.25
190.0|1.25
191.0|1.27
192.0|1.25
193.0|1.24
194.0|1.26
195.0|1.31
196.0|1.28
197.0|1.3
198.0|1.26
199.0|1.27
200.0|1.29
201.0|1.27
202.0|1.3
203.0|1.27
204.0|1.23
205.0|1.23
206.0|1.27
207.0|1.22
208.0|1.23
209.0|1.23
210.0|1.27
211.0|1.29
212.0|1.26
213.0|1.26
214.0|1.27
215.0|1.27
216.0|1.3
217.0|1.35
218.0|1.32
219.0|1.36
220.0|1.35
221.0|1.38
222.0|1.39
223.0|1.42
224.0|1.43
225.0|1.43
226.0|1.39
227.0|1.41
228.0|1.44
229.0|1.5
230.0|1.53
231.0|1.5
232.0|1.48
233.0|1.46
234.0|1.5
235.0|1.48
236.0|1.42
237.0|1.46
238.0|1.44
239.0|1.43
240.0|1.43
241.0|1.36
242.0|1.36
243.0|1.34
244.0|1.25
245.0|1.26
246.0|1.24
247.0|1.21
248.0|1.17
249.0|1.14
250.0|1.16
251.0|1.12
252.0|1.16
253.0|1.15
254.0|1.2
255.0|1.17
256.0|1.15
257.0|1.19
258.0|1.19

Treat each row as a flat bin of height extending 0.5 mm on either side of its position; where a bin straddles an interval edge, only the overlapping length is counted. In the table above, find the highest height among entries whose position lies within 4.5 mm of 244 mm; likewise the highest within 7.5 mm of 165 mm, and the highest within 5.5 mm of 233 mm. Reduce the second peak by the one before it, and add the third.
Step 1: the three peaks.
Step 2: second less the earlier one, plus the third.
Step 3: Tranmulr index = 1.44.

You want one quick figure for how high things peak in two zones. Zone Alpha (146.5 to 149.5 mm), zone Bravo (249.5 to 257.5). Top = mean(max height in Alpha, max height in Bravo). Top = 1.26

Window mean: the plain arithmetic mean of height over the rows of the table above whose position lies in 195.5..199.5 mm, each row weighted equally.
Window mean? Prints 1.28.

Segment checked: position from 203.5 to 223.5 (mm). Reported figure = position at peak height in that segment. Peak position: 223.0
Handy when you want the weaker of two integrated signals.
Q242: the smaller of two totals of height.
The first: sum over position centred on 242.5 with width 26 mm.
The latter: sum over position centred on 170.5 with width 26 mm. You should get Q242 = 33.5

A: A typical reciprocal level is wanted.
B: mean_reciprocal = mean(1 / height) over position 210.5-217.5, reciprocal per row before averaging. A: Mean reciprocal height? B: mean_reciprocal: 0.778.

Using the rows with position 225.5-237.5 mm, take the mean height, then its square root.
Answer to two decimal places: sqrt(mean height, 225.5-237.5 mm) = 1.21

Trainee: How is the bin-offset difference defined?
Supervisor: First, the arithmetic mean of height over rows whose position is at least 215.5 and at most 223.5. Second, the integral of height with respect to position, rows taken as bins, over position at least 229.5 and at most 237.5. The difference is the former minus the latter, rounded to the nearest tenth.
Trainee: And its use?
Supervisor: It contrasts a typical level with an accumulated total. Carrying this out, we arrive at -10.5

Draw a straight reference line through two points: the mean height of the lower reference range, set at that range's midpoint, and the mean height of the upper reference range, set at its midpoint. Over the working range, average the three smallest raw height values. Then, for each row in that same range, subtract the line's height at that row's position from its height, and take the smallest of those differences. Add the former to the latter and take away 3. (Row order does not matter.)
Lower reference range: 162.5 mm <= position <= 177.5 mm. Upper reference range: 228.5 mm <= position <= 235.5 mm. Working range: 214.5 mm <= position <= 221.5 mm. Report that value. -1.87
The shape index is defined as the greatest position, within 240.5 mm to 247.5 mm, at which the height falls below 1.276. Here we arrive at 247.0 mm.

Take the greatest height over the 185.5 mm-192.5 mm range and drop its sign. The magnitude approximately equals 1.28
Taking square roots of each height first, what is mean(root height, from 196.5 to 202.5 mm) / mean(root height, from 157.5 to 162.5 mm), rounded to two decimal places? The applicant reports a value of 1.01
